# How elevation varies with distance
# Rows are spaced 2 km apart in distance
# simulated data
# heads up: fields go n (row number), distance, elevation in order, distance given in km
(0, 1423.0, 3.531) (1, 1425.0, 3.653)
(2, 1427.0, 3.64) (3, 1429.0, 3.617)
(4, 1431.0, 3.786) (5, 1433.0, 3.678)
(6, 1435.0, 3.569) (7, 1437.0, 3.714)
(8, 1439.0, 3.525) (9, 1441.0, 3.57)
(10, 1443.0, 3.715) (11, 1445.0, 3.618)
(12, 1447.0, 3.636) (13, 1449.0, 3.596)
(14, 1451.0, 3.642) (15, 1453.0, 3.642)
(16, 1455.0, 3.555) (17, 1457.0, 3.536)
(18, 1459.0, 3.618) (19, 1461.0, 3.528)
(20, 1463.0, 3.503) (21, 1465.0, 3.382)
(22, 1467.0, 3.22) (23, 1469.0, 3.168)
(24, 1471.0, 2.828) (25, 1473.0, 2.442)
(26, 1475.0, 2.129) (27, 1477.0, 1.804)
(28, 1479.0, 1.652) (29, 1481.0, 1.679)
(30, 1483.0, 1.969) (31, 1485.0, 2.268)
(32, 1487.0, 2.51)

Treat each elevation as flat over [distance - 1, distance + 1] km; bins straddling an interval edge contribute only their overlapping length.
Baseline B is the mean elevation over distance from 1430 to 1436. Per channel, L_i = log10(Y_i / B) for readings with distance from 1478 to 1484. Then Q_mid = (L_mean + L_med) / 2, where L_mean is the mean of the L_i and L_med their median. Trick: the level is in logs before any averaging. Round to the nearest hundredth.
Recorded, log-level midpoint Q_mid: -0.33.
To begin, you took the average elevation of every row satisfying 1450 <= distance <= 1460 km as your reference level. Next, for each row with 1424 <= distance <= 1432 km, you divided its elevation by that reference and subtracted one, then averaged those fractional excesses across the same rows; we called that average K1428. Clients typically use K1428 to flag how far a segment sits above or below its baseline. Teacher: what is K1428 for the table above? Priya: 0.021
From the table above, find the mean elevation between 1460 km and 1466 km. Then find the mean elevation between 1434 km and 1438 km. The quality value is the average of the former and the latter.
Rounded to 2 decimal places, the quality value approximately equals 3.56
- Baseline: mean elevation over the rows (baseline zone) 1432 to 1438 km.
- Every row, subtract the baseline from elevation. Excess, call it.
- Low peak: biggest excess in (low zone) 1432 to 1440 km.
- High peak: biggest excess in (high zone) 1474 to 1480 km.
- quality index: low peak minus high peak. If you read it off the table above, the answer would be 1.6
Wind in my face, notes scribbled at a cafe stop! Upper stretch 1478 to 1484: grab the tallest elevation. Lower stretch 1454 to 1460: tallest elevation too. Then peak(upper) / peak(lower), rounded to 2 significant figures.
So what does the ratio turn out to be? 0.54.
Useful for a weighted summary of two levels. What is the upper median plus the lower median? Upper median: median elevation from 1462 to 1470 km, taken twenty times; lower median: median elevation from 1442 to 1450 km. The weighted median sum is 70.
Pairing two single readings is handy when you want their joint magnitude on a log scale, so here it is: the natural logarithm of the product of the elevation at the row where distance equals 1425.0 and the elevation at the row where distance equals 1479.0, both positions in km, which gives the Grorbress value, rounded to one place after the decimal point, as 1.8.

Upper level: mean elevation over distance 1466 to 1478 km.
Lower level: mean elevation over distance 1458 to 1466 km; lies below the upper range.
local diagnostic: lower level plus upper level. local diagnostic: 6.1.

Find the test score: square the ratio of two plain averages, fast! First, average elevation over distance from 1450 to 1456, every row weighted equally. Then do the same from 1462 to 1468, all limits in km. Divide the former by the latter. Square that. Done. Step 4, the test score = 1.2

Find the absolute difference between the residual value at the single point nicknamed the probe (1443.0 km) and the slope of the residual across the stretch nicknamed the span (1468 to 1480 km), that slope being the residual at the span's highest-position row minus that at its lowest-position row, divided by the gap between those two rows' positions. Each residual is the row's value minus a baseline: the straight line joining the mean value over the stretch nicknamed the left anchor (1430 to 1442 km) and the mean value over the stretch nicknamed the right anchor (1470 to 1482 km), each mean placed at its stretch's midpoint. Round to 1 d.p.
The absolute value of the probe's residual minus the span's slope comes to 0.5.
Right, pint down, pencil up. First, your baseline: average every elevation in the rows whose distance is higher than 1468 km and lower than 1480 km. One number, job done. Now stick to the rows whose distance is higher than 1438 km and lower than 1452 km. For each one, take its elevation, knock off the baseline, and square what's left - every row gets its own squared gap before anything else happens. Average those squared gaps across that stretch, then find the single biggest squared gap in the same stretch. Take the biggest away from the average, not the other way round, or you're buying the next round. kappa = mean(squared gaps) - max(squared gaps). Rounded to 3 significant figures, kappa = -0.264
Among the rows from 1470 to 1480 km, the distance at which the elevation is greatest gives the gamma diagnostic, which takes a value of 1471.0 km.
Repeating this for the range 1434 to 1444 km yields 1443.0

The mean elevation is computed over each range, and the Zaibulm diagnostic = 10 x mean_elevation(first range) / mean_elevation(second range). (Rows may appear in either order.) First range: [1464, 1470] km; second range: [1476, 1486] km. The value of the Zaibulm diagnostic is 17.4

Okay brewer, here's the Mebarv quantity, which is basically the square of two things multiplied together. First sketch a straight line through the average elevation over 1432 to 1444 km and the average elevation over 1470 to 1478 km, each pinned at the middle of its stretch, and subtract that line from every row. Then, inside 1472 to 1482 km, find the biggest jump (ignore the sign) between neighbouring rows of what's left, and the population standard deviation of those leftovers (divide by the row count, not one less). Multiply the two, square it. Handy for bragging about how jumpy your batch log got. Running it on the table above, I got 0.0027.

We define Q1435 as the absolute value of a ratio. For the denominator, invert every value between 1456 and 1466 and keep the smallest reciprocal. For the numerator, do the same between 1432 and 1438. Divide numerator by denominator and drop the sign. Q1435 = 0.97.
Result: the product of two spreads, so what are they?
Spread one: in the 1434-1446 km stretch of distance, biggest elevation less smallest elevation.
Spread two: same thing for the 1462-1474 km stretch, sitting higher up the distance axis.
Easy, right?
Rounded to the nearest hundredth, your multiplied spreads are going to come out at 0.20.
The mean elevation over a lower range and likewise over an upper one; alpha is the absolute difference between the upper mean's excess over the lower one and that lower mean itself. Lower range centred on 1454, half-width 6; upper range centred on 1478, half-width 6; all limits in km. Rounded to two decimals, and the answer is 5.25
